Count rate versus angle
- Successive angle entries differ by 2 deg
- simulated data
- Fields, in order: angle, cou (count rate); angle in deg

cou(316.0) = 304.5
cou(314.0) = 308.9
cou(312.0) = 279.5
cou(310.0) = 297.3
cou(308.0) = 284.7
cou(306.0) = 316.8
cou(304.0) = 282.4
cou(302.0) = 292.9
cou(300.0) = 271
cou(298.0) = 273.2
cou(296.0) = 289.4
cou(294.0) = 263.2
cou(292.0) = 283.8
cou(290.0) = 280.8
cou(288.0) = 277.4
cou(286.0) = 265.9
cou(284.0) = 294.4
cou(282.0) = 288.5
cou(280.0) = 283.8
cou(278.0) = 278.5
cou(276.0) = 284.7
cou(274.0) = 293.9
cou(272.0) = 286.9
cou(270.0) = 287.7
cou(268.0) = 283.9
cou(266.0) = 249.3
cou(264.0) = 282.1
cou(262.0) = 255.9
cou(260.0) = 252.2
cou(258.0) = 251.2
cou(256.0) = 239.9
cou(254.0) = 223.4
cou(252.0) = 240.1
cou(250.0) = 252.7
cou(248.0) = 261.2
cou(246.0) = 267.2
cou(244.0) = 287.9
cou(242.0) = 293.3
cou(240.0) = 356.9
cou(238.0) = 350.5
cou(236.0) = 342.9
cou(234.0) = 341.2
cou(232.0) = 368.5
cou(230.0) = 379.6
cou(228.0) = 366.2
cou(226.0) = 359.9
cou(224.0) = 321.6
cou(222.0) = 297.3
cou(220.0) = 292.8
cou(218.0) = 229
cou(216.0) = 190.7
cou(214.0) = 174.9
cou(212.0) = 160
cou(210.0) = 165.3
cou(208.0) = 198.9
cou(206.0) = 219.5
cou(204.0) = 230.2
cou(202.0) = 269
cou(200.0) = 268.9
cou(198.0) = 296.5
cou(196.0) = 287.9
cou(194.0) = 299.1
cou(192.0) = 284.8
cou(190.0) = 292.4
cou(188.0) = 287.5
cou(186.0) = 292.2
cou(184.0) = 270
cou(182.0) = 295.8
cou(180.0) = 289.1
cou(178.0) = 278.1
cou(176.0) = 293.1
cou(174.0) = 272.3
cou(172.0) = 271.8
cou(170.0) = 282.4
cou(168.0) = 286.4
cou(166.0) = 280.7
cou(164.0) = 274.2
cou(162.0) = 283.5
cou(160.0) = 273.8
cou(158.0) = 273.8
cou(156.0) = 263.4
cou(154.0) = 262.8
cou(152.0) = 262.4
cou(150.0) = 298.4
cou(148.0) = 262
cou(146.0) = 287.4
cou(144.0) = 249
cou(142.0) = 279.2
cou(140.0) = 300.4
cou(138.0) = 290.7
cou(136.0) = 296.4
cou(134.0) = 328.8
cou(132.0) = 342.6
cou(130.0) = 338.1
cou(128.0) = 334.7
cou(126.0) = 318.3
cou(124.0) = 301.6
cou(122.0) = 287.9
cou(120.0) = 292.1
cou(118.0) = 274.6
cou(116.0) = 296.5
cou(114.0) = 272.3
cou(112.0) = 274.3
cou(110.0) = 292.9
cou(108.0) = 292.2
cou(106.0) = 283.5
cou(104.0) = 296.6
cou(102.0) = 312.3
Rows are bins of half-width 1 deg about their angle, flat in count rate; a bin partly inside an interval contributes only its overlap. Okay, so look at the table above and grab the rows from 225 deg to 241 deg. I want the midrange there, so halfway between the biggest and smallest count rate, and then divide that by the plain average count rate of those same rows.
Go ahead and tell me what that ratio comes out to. 1.01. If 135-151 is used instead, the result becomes 0.97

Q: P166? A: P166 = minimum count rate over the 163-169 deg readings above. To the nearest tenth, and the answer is 274.2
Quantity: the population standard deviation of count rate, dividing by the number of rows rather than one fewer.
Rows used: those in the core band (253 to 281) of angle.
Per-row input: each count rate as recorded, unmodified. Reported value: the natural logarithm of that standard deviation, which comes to 3.06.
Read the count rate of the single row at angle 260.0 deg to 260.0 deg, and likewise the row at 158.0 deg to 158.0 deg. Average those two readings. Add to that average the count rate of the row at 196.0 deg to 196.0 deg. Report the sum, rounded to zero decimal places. 551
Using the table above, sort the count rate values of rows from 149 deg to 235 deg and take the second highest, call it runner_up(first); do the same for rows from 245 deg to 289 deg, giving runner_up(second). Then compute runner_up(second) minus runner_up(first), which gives -75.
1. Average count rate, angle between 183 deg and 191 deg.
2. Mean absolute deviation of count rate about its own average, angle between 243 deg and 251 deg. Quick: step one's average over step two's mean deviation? 28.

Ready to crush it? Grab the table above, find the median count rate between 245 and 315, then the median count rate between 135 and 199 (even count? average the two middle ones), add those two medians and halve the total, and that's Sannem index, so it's 282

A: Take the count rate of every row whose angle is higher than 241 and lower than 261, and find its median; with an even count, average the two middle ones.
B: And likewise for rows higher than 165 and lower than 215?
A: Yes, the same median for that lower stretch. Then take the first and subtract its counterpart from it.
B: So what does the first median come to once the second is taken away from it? -28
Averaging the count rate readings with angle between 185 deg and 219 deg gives 244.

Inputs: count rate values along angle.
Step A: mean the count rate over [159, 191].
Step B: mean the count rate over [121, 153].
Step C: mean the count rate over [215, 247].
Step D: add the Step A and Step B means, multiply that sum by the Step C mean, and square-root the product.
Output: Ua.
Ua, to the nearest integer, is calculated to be 428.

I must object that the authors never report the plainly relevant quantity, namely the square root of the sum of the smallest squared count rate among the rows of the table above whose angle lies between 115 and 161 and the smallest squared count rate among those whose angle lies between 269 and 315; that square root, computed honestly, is 362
